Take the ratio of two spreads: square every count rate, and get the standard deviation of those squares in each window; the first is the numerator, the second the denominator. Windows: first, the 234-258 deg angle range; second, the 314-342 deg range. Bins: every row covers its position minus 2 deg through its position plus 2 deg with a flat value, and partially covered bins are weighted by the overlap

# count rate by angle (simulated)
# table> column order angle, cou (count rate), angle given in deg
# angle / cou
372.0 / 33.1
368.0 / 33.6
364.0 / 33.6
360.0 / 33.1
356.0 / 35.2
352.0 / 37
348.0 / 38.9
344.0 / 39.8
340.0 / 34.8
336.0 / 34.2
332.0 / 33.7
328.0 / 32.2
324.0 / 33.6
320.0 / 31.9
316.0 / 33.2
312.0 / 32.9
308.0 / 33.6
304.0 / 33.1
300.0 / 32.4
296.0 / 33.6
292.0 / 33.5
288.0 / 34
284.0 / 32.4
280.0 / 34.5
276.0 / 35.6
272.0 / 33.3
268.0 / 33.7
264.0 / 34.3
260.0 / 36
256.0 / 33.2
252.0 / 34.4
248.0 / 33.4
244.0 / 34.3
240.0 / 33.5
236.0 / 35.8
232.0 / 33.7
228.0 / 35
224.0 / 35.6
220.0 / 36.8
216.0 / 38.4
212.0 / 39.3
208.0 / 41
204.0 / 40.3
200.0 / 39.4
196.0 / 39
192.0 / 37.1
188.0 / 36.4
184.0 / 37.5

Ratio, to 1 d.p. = 1.0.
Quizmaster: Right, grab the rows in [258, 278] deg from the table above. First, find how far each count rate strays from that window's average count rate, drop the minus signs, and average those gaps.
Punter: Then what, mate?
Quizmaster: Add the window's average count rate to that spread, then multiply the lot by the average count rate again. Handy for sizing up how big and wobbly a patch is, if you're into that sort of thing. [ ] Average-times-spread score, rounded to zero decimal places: 1230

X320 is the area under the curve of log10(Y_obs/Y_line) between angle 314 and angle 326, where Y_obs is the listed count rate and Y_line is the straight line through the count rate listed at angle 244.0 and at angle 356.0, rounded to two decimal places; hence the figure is -0.31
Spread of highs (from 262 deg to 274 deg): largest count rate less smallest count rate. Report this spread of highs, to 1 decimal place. 1.0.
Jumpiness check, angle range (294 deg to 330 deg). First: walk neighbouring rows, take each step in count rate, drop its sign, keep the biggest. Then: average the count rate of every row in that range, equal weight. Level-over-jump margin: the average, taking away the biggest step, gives 31.2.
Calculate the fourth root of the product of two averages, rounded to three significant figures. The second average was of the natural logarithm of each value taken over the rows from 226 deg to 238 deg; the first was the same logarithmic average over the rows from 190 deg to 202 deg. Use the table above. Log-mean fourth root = 1.90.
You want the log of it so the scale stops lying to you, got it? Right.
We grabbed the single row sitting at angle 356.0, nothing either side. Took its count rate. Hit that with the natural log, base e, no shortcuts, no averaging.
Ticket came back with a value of 3.56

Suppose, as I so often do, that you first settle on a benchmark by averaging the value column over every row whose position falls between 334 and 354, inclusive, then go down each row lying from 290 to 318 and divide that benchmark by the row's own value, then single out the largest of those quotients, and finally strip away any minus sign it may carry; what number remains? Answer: 1.14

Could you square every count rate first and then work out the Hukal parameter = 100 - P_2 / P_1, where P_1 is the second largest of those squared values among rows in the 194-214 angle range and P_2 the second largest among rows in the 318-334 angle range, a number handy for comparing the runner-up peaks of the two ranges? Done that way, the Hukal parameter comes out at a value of 99.3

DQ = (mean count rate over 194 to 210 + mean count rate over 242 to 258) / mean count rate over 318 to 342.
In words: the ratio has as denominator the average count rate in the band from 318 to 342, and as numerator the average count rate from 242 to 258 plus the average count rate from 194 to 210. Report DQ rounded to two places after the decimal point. 2.21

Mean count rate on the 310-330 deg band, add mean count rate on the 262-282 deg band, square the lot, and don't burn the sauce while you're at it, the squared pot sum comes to 4494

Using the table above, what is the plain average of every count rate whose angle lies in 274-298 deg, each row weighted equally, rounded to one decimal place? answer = 33.9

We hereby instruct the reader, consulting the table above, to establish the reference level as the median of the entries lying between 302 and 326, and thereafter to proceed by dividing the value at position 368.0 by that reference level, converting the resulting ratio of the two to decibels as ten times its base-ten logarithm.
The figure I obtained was 0.1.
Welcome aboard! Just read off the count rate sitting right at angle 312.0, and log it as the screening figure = 32.9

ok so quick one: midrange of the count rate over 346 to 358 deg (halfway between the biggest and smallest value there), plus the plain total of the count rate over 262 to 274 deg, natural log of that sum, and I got 4.93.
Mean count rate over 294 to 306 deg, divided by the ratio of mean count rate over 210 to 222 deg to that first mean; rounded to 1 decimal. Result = 28.6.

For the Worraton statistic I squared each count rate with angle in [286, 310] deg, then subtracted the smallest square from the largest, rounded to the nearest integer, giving 106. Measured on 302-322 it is 111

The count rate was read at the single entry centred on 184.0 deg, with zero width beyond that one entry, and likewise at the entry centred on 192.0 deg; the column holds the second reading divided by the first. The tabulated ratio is 0.99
